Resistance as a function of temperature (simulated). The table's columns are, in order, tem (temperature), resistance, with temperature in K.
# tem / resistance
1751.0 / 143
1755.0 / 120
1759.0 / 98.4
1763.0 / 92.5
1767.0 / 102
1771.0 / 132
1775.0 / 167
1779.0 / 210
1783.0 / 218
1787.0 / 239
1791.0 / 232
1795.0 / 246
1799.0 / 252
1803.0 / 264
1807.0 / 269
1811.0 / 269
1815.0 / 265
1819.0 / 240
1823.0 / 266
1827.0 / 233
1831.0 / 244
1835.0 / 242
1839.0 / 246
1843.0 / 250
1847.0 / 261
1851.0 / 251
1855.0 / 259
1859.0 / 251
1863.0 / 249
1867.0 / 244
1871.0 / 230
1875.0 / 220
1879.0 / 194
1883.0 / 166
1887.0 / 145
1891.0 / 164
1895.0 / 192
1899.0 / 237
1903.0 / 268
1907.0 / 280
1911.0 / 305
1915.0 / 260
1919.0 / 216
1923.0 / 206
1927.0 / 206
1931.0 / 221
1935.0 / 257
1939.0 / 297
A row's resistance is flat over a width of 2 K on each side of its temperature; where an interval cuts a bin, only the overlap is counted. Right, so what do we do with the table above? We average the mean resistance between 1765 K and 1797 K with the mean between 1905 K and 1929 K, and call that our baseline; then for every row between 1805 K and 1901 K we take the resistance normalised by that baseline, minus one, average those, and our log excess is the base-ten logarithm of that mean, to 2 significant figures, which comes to -1.2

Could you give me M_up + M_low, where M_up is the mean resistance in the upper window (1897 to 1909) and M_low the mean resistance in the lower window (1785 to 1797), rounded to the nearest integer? 501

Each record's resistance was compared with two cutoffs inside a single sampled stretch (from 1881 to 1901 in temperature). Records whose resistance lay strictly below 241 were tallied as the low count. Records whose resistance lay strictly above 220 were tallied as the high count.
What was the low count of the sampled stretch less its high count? 4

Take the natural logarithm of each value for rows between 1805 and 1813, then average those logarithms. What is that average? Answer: 5.59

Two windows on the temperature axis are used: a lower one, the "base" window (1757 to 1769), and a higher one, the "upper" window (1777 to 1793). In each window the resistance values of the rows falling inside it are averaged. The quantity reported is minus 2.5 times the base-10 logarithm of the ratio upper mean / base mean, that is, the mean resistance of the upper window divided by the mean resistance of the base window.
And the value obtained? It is -0.91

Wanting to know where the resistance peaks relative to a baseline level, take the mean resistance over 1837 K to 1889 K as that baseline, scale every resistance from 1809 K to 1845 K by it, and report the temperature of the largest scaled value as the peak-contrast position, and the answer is 1811.0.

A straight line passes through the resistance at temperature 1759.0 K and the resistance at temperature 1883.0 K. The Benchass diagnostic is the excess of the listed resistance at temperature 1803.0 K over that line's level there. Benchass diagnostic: 142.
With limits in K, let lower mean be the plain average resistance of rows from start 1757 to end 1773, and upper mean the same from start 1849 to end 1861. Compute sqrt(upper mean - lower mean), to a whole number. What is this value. 12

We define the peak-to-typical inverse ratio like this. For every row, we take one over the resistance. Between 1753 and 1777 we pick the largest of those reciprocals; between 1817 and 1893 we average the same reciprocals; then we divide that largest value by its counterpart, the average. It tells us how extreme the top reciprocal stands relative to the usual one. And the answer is 2.4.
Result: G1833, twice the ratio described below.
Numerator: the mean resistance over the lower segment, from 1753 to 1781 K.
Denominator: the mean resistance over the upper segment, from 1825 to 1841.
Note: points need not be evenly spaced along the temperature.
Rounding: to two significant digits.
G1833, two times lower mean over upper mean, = 1.1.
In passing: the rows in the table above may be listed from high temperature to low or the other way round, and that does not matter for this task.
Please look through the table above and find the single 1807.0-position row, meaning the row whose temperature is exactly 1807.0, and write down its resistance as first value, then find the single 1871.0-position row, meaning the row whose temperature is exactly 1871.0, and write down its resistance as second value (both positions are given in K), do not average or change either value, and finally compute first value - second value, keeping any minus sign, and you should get 39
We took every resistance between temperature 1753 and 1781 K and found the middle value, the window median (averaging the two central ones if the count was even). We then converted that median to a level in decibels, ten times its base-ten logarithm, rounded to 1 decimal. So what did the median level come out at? 20.8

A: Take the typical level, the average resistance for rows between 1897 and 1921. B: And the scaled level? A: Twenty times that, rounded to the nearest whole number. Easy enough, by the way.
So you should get 5220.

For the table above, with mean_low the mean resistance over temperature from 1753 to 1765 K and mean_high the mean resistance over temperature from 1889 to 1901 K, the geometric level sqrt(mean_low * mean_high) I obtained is 143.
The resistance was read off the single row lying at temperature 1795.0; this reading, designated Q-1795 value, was 246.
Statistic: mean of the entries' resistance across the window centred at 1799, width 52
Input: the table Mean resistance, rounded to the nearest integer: 241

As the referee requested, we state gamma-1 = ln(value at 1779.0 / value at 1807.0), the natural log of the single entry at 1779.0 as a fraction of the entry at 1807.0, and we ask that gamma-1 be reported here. -0.25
